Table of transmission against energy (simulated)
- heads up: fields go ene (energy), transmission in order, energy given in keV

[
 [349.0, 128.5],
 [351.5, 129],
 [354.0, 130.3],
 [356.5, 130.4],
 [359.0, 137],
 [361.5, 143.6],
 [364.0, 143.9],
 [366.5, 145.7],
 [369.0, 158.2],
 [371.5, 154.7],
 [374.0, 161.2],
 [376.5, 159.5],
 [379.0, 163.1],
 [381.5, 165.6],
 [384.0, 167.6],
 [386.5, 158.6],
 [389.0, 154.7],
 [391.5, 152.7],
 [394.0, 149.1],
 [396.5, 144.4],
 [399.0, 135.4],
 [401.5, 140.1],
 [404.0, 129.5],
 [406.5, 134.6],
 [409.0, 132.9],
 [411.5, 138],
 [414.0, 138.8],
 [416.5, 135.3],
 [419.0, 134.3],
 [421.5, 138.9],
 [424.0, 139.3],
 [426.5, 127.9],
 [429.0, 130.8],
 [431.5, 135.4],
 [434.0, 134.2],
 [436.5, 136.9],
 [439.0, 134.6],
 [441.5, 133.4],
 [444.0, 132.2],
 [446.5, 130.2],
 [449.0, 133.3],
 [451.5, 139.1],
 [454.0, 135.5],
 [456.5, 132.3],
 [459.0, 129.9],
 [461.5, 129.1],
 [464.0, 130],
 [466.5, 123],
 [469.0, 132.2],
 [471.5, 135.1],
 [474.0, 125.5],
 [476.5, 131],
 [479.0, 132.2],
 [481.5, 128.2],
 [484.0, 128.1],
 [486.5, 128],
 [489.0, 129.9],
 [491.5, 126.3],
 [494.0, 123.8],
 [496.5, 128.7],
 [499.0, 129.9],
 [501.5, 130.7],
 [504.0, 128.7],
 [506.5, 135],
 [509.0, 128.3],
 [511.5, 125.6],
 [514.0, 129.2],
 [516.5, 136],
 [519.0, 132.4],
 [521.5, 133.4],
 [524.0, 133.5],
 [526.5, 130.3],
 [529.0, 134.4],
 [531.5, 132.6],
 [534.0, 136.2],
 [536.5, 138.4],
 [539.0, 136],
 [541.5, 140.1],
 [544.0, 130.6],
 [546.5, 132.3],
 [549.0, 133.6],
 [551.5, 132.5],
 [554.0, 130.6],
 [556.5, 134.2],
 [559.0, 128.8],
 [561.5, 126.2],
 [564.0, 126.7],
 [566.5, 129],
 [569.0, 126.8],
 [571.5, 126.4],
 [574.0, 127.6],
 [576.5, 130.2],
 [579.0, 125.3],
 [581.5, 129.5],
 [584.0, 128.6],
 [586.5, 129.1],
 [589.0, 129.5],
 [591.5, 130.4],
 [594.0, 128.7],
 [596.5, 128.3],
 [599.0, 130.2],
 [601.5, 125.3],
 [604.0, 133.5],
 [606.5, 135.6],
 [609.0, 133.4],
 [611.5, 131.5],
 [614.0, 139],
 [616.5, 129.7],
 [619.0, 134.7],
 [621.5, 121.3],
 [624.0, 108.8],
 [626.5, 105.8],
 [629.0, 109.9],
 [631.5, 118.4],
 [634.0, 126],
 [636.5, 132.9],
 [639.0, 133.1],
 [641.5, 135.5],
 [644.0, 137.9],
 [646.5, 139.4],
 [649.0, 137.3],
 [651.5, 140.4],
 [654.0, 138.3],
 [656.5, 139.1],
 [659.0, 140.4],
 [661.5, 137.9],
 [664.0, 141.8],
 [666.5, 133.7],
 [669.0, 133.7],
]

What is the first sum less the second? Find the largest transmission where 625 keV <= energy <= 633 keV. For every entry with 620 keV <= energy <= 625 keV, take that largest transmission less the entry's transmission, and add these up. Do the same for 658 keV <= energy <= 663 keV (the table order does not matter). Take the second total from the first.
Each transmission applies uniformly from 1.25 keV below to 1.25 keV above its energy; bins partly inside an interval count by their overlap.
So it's 48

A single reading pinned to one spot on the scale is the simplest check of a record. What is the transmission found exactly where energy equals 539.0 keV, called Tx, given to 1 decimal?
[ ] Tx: 136.0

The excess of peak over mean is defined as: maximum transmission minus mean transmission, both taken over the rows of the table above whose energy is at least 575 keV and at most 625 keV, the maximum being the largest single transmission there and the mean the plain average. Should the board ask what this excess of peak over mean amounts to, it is 10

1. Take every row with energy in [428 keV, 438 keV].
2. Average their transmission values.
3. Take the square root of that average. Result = 11.6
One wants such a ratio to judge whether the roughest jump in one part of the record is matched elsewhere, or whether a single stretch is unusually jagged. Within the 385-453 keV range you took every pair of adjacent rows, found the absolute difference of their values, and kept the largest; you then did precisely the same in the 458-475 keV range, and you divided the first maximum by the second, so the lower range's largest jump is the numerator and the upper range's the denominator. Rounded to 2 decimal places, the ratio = 1.19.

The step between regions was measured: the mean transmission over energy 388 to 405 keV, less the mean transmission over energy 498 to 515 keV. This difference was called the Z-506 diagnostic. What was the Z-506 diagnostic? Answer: 14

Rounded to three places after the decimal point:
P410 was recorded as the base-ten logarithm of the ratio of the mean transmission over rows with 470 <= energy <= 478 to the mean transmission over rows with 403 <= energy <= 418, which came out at -0.014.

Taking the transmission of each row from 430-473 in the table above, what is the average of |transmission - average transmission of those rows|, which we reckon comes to 2.70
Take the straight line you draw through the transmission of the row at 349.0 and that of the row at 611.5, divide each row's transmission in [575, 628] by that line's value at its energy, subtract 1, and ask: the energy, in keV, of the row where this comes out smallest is 626.5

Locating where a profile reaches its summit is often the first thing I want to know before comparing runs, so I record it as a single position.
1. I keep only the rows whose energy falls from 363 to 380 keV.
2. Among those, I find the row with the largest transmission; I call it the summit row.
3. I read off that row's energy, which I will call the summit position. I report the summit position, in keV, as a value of 379.0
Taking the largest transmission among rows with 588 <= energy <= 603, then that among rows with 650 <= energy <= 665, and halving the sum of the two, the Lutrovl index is 136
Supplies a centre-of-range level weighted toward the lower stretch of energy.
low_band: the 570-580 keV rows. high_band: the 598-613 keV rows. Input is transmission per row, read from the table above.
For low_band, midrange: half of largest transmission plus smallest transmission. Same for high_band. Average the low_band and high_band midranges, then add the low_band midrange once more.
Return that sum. 257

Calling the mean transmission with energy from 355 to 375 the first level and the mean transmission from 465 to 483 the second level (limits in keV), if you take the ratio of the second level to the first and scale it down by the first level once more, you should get 0.0060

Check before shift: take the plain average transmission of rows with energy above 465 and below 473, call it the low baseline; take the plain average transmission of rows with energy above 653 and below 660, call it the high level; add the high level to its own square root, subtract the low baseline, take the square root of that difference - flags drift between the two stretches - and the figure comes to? 4.6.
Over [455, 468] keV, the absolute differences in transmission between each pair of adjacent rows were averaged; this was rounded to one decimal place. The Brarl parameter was 2.8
